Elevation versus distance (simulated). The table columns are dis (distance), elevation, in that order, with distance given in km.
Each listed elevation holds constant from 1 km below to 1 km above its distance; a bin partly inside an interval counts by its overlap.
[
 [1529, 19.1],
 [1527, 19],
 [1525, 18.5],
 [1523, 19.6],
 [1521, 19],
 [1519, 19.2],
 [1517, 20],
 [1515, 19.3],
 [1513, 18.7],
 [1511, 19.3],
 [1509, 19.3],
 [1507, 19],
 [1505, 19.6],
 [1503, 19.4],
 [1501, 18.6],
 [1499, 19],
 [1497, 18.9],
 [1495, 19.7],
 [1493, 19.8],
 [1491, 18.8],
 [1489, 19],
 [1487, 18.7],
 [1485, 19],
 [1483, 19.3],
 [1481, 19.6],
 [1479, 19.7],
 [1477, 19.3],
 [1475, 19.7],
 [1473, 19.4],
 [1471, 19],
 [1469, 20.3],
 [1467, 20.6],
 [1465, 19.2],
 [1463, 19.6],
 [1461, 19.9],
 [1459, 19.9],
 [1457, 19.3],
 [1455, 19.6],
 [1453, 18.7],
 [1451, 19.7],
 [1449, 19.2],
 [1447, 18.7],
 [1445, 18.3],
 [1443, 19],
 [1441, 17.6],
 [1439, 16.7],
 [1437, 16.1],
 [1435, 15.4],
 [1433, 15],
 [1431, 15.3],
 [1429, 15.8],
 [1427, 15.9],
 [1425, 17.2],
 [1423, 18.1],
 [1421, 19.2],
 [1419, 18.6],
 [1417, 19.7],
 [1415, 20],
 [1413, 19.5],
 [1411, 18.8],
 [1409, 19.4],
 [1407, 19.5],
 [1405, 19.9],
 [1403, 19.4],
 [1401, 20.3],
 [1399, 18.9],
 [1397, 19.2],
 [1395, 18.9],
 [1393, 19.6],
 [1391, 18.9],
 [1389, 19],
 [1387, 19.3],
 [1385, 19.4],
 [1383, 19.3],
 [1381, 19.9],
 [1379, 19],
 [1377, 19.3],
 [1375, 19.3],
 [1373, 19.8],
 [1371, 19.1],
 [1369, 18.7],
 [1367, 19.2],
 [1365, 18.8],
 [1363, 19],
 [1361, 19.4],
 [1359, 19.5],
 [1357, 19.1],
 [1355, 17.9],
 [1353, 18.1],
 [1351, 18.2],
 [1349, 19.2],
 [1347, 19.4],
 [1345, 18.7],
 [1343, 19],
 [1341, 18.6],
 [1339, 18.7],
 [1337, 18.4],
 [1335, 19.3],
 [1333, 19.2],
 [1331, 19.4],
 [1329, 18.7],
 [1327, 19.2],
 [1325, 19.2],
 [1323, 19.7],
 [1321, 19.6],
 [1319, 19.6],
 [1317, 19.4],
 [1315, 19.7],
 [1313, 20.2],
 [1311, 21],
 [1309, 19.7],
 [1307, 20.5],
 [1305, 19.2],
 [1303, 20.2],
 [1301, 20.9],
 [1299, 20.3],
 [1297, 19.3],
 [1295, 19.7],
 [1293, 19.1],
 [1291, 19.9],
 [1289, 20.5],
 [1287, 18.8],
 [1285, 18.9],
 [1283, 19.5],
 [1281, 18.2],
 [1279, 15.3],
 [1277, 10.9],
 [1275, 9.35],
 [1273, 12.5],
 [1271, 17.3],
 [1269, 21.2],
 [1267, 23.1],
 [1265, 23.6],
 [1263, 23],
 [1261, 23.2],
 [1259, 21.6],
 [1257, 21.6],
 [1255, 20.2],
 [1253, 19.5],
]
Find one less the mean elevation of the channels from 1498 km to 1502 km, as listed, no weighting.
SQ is -17.8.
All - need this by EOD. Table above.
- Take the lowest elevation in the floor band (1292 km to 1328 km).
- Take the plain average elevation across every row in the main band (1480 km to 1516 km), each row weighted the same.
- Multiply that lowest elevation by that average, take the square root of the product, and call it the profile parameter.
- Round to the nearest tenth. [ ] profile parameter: 19.1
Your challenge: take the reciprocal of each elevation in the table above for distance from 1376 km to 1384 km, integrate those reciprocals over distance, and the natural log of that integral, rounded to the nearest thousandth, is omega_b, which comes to -0.884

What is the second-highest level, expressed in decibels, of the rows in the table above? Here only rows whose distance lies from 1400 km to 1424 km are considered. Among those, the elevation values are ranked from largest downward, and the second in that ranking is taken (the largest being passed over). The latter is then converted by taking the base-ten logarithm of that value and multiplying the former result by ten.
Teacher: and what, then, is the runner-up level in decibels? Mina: 13.0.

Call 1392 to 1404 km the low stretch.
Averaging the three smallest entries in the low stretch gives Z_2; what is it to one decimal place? 19.0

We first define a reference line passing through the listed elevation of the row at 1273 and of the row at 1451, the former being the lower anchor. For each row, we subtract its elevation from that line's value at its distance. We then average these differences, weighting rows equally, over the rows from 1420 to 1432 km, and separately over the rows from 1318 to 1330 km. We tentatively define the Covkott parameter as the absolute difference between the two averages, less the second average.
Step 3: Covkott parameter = 11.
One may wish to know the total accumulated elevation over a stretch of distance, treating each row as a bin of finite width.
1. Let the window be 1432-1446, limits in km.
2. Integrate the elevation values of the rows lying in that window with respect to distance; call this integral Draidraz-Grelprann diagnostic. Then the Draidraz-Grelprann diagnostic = 236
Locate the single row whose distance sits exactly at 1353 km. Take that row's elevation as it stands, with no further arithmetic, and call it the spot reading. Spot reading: 18.1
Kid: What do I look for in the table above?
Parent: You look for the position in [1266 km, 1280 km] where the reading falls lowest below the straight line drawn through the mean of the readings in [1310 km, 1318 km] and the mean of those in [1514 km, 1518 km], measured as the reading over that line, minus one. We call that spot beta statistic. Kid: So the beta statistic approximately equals 1275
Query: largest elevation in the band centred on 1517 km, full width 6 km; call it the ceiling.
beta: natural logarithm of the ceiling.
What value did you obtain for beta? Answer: 3.00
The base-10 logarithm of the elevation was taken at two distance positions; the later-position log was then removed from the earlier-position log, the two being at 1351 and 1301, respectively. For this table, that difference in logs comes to 0.060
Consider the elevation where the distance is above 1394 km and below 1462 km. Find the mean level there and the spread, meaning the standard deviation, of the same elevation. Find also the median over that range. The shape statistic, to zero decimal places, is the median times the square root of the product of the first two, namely 101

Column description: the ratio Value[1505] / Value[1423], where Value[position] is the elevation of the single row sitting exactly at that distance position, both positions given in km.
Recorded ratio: 1.08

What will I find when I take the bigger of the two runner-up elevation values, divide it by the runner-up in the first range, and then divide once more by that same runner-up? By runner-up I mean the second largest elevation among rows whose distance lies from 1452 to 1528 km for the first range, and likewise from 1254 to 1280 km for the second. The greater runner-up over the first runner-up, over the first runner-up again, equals 0.0563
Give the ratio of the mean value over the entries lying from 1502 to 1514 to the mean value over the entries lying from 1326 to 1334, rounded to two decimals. 1.00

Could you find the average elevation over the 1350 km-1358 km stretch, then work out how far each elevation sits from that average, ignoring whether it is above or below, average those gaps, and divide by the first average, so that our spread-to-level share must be 0.021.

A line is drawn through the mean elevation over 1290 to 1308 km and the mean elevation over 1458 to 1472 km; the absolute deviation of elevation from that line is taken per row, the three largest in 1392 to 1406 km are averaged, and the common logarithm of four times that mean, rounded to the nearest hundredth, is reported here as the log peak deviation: 0.52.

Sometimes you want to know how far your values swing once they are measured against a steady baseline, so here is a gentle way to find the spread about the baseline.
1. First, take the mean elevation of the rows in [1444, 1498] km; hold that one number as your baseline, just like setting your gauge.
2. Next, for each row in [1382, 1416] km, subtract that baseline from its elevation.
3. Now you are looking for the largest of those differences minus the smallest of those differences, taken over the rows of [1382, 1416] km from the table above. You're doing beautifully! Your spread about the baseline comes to 1.5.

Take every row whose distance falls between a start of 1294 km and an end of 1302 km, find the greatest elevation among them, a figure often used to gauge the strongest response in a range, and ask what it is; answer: 20.9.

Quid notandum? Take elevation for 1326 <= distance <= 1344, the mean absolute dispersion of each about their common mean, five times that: 1.5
